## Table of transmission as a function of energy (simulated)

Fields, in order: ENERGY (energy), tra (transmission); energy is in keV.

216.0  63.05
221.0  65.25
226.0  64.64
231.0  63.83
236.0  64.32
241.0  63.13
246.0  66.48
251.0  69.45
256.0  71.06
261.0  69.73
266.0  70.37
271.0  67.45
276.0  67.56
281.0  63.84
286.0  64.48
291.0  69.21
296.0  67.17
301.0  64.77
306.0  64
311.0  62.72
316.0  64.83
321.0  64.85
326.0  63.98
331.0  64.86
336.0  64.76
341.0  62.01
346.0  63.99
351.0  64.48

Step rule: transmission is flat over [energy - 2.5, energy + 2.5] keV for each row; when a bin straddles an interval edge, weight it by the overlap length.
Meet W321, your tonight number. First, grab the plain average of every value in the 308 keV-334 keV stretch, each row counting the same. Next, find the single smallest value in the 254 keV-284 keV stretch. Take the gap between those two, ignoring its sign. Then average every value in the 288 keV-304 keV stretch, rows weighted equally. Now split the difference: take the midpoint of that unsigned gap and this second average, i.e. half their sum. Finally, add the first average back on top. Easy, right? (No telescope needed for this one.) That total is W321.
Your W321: 98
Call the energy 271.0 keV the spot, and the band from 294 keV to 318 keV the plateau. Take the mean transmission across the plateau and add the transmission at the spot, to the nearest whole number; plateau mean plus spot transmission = 132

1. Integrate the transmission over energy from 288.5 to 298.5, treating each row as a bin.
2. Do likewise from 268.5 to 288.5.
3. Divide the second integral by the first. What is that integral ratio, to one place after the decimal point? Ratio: 1.9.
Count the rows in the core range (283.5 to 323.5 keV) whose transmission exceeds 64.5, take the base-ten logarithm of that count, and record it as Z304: 0.70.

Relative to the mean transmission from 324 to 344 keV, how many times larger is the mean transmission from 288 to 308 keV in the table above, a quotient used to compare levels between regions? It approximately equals 1.04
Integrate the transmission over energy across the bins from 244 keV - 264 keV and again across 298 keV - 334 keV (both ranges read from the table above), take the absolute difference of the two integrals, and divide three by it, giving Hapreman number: 0.003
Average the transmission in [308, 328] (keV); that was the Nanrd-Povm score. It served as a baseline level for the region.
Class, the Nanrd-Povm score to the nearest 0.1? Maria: 64.1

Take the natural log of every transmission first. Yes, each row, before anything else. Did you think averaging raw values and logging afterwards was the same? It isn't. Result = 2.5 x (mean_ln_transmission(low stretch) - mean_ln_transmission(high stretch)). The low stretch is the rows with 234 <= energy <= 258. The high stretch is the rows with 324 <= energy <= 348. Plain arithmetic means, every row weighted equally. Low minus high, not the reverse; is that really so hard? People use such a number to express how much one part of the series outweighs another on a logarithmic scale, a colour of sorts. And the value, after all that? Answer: 0.11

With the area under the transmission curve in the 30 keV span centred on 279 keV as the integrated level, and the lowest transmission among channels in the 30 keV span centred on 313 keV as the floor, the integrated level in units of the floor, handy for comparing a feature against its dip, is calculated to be 32.1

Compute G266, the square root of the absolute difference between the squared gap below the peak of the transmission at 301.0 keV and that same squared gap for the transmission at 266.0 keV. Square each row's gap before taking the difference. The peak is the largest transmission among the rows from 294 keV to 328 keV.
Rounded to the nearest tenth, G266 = 2.1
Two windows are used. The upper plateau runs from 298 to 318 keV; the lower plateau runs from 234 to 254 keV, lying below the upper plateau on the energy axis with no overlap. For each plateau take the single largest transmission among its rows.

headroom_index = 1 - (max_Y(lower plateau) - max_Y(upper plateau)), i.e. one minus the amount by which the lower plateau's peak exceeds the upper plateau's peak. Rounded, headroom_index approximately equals -3.6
